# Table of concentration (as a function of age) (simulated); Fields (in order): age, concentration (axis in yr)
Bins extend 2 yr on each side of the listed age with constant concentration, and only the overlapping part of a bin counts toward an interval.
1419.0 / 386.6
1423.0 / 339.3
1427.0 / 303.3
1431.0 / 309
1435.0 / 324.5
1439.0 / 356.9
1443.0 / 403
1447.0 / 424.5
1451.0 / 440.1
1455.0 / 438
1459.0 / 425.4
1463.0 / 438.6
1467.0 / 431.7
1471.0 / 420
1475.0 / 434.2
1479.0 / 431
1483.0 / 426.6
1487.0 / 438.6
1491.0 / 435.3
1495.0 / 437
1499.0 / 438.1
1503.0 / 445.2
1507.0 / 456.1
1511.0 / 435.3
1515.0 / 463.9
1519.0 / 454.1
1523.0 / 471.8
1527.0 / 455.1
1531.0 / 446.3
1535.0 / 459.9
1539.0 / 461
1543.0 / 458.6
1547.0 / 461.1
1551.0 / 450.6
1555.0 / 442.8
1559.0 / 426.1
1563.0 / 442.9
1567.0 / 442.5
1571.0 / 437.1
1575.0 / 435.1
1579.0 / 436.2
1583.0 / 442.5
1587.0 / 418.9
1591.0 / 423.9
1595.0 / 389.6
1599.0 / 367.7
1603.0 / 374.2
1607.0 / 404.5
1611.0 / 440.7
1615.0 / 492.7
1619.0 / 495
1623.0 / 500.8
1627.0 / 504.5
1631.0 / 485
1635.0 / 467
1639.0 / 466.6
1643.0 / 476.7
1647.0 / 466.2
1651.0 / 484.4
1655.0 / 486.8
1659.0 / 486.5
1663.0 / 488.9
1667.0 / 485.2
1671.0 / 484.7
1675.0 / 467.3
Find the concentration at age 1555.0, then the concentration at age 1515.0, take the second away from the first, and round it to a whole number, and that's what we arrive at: -21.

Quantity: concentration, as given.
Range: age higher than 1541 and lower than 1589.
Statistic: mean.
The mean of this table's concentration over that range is 441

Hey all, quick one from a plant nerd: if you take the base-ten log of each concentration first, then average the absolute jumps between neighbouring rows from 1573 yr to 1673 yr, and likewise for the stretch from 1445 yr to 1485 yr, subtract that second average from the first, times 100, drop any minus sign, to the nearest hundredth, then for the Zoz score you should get 0.36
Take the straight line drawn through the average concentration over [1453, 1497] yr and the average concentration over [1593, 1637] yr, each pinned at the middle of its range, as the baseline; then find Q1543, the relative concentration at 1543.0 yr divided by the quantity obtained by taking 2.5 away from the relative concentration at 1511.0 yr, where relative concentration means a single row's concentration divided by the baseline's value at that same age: -0.694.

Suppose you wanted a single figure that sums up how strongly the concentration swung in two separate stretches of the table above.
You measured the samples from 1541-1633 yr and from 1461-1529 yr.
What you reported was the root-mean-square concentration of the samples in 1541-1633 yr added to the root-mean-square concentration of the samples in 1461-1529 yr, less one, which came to 885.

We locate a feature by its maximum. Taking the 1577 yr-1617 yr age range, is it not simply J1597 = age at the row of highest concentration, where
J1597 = 1615.0 yr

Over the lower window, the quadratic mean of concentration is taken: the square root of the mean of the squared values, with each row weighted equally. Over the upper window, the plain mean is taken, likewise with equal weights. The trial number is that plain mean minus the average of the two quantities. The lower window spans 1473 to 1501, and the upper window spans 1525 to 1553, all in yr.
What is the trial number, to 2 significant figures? 11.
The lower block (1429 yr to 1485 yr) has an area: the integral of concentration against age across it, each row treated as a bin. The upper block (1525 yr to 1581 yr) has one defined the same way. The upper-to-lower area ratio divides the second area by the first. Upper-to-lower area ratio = 1.10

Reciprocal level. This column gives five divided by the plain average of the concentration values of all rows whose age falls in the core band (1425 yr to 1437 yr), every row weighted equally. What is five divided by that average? 0.0160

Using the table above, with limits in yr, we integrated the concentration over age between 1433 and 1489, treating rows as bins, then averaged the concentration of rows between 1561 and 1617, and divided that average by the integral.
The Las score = 0.0182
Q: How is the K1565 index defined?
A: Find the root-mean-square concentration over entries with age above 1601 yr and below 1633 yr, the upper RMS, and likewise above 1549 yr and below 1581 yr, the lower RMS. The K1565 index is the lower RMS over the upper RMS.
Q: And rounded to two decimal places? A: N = 0.95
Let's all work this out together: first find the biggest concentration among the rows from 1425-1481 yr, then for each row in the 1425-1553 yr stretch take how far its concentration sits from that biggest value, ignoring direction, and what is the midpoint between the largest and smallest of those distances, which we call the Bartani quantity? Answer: 68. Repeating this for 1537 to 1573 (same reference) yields 12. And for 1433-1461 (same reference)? 58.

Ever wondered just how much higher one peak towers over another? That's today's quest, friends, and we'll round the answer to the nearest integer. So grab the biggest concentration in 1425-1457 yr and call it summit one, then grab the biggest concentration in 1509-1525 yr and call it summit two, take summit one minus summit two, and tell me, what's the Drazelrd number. -32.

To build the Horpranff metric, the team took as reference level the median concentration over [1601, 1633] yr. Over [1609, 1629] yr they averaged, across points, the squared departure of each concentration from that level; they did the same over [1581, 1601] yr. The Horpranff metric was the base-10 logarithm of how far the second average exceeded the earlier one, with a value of 3.8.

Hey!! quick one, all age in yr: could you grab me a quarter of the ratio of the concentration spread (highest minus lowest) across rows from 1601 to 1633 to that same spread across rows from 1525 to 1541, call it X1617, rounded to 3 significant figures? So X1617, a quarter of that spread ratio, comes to 2.22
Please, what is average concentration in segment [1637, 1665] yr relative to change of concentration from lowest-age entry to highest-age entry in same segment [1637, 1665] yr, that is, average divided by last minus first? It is 21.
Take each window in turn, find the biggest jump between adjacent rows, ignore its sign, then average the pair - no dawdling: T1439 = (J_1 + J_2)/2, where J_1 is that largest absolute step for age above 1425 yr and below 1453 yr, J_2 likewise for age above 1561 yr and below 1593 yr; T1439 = 35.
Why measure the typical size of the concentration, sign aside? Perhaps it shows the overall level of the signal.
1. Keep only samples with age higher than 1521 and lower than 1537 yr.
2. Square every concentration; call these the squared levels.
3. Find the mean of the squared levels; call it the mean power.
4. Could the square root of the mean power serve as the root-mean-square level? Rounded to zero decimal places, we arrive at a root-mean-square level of 458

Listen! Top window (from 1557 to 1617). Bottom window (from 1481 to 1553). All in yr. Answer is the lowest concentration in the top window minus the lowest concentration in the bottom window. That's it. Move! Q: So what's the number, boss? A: -58.9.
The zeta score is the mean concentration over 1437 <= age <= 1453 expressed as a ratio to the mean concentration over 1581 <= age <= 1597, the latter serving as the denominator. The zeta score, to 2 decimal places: 0.97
